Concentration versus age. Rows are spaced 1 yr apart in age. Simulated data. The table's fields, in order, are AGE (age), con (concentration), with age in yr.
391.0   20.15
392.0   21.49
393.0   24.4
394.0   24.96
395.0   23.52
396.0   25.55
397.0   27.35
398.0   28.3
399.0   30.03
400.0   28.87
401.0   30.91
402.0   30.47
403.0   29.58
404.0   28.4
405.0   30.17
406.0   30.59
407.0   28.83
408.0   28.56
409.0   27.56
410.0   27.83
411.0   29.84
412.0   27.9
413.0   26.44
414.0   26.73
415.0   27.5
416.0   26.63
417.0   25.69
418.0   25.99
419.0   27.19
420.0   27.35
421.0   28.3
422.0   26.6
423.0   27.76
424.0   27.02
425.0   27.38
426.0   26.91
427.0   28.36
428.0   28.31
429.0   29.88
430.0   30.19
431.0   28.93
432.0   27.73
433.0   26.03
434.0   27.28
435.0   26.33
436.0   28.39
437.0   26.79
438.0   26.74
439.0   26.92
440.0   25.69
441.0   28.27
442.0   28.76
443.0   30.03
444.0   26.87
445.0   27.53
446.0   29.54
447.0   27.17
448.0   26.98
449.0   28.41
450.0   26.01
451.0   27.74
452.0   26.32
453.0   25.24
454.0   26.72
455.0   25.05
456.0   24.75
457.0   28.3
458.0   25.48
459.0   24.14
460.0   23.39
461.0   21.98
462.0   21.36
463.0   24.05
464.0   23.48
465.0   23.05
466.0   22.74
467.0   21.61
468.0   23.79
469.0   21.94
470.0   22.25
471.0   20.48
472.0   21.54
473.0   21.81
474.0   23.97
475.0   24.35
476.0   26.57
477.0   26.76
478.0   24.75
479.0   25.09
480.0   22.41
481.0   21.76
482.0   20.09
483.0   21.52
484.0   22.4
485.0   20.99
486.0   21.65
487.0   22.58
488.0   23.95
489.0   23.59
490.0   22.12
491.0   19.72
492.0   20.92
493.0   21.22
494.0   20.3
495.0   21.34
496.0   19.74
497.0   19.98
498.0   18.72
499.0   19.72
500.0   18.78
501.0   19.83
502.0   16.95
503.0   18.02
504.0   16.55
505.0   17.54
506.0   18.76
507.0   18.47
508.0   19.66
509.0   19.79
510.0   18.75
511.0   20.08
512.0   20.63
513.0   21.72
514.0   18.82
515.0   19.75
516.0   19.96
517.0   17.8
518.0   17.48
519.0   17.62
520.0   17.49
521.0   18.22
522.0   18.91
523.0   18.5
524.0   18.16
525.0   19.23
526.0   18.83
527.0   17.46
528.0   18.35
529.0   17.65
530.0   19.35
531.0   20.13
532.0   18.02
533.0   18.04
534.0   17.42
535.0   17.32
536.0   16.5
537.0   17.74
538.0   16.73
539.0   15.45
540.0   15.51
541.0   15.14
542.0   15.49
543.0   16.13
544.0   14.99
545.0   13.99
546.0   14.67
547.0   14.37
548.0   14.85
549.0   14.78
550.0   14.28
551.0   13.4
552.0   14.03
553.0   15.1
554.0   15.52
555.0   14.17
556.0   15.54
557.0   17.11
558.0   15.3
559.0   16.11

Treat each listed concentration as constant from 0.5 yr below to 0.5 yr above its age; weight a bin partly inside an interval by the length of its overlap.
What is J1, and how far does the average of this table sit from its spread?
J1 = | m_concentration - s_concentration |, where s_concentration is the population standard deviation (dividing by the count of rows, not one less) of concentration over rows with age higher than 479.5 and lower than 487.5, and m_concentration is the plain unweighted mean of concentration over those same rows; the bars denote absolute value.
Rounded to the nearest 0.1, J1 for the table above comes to 20.9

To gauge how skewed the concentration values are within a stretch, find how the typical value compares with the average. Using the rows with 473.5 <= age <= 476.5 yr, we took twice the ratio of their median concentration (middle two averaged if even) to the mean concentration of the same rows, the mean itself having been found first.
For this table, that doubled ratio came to 1.95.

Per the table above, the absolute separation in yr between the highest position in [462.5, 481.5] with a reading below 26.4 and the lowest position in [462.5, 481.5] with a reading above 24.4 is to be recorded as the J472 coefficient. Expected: 5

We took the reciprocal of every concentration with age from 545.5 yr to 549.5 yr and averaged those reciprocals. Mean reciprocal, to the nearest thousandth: 0.068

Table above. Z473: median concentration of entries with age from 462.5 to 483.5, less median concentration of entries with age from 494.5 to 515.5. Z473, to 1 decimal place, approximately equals 3.1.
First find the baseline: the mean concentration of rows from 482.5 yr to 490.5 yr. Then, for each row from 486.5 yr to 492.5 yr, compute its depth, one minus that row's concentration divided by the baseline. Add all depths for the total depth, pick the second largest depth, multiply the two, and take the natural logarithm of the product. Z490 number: -5.7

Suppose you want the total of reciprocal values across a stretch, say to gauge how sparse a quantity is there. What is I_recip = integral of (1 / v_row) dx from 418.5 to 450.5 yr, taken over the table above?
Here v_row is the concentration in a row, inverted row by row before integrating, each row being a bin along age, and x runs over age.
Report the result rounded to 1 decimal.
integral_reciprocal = 1.2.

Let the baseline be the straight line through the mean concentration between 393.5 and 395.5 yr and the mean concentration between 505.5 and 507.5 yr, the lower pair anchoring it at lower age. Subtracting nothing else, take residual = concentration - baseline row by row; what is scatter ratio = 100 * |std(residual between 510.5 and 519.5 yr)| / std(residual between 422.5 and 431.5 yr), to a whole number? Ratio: 106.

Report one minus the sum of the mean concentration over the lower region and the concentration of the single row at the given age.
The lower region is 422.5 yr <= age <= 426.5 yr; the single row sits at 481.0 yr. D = -48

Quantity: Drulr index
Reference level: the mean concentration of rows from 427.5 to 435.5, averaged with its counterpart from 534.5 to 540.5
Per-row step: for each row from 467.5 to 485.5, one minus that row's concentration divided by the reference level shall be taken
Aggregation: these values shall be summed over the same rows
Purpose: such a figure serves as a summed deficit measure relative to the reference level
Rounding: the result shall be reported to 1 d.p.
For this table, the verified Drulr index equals -0.5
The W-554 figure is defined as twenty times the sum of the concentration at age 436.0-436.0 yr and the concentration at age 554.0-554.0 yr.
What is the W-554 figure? 878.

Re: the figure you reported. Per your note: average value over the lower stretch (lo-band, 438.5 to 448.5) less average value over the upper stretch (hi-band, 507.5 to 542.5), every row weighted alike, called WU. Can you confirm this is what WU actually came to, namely 10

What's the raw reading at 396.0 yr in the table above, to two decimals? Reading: 25.55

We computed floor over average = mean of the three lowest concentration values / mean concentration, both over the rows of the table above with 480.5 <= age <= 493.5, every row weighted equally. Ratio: 0.932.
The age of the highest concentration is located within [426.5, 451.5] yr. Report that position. 430.0 yr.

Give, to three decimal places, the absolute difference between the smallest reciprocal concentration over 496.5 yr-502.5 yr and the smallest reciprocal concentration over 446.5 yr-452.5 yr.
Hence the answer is 0.015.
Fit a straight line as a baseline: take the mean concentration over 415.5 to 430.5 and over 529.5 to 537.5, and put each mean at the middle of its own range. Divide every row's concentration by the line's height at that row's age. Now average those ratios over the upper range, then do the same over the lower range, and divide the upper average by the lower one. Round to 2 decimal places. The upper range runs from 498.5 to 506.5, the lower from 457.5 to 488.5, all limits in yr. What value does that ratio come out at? 0.89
